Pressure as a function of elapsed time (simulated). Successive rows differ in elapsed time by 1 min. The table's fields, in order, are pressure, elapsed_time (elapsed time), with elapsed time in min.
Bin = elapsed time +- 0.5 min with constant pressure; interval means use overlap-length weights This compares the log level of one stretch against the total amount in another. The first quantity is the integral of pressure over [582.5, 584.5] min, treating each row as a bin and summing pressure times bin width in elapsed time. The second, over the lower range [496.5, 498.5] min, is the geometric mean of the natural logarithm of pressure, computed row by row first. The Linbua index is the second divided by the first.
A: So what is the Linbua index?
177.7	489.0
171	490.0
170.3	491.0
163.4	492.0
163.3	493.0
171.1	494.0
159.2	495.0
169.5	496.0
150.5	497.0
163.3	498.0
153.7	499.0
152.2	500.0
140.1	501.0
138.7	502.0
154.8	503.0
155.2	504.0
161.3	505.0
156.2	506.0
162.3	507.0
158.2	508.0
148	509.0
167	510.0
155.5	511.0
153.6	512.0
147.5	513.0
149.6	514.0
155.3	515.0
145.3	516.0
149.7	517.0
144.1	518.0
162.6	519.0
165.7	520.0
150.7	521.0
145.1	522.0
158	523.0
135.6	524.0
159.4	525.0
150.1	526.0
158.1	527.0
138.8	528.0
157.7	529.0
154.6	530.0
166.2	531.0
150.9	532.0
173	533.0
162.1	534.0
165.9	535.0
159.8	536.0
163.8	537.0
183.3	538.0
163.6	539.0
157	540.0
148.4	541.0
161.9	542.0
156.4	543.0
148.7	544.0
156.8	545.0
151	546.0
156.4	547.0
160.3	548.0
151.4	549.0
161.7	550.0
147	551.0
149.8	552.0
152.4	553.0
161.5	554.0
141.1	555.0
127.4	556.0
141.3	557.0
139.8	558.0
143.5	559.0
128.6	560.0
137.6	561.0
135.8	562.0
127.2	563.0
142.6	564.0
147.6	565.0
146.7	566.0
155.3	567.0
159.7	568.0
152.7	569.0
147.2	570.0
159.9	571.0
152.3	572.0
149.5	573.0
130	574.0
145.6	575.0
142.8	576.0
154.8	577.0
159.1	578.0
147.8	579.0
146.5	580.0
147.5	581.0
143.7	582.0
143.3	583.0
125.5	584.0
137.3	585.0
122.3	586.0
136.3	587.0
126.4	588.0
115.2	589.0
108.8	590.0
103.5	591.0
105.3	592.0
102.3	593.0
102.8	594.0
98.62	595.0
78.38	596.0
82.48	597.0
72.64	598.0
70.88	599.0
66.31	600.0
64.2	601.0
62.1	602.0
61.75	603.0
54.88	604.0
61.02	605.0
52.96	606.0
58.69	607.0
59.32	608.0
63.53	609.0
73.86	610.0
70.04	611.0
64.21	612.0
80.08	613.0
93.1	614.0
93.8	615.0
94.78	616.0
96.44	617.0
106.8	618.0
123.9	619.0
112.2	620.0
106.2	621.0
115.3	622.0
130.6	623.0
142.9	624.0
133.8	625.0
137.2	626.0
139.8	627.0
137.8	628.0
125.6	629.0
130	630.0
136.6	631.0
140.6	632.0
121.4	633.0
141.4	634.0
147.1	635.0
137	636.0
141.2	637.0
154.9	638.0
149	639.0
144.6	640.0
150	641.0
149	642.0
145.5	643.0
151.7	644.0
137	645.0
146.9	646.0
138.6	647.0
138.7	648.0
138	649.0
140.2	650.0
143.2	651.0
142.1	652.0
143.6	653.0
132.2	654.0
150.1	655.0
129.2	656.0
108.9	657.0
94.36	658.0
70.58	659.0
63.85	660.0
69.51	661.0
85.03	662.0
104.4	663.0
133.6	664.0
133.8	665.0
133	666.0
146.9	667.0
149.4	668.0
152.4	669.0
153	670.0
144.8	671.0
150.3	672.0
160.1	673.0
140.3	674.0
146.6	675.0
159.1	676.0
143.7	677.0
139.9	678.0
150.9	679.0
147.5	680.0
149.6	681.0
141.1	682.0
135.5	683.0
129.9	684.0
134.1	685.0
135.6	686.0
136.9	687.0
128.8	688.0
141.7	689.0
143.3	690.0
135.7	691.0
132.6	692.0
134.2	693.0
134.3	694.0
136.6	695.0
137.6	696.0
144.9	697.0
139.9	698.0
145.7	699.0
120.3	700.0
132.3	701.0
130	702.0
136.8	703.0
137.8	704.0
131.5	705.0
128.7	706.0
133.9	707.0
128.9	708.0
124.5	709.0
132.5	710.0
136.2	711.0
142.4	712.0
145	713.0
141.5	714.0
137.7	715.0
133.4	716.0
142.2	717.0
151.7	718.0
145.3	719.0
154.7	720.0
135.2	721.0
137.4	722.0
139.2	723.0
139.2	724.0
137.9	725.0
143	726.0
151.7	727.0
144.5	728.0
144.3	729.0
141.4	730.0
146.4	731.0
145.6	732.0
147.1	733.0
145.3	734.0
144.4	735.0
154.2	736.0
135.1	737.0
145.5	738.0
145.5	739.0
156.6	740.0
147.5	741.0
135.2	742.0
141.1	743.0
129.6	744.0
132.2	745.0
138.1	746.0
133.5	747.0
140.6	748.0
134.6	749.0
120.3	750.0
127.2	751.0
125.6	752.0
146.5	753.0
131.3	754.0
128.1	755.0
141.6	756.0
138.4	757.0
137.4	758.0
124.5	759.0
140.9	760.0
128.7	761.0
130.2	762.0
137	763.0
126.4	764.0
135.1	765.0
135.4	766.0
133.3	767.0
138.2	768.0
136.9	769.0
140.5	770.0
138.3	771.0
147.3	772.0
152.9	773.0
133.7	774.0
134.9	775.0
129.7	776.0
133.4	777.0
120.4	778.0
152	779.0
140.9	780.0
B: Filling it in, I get 0.0188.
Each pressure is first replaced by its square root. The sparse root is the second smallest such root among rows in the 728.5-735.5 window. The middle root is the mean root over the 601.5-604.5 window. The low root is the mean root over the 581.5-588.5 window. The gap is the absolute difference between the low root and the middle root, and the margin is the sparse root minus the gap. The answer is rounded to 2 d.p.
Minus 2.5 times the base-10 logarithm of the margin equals -2.28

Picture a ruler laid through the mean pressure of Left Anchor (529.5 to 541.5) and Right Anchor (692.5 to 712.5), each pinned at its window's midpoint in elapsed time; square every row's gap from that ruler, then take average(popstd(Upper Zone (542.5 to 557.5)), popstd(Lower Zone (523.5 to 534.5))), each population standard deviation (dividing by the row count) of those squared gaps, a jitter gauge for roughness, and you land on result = 254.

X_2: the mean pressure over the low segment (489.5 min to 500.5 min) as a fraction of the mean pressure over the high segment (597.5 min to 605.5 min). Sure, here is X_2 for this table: 2.5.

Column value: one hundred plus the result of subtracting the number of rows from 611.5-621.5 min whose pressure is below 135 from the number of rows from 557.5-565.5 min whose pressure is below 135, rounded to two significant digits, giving 92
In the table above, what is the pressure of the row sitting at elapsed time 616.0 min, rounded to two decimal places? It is 94.78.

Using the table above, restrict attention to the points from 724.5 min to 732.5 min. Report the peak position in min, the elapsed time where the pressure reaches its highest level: 727.0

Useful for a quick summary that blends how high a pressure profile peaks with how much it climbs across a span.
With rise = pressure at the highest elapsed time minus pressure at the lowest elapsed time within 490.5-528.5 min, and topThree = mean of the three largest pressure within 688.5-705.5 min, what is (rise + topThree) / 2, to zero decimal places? 57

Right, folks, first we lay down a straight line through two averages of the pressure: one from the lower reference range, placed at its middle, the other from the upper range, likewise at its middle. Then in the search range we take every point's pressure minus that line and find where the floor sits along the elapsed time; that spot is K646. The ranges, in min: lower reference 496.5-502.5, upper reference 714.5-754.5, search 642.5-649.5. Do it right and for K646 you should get 645.0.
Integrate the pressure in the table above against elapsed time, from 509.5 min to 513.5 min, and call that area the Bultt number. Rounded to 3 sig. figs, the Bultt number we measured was 624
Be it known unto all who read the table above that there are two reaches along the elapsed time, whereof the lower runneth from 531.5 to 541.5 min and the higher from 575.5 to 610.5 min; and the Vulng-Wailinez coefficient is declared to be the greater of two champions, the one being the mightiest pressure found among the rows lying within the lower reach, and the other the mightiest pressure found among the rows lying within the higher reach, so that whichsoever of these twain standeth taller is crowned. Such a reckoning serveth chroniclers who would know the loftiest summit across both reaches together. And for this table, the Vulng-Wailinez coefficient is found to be 183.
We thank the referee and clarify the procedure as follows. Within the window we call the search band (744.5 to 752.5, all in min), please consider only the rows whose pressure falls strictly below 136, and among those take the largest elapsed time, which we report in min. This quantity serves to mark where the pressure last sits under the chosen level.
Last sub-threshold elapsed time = 752.0 min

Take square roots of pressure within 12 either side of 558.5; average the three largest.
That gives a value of 12.7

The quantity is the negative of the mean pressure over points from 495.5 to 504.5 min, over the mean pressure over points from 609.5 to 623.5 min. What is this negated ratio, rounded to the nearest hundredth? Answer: -1.57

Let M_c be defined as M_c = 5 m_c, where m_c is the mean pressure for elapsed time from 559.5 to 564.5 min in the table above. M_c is 672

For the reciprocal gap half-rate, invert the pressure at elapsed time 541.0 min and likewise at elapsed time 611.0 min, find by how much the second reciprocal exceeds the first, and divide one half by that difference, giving 66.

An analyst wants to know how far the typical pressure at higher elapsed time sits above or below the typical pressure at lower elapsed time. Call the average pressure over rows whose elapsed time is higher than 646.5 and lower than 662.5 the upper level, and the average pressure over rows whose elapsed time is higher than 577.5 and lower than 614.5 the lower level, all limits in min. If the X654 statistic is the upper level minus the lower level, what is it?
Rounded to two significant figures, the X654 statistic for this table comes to 22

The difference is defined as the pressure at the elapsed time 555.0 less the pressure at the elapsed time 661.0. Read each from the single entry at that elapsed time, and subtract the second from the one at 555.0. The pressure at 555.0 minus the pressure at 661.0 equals 72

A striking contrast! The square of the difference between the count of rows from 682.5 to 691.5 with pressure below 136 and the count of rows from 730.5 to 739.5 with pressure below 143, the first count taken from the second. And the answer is 25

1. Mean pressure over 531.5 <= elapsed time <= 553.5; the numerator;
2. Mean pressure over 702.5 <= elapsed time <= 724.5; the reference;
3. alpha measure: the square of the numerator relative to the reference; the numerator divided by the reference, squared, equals 1.3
